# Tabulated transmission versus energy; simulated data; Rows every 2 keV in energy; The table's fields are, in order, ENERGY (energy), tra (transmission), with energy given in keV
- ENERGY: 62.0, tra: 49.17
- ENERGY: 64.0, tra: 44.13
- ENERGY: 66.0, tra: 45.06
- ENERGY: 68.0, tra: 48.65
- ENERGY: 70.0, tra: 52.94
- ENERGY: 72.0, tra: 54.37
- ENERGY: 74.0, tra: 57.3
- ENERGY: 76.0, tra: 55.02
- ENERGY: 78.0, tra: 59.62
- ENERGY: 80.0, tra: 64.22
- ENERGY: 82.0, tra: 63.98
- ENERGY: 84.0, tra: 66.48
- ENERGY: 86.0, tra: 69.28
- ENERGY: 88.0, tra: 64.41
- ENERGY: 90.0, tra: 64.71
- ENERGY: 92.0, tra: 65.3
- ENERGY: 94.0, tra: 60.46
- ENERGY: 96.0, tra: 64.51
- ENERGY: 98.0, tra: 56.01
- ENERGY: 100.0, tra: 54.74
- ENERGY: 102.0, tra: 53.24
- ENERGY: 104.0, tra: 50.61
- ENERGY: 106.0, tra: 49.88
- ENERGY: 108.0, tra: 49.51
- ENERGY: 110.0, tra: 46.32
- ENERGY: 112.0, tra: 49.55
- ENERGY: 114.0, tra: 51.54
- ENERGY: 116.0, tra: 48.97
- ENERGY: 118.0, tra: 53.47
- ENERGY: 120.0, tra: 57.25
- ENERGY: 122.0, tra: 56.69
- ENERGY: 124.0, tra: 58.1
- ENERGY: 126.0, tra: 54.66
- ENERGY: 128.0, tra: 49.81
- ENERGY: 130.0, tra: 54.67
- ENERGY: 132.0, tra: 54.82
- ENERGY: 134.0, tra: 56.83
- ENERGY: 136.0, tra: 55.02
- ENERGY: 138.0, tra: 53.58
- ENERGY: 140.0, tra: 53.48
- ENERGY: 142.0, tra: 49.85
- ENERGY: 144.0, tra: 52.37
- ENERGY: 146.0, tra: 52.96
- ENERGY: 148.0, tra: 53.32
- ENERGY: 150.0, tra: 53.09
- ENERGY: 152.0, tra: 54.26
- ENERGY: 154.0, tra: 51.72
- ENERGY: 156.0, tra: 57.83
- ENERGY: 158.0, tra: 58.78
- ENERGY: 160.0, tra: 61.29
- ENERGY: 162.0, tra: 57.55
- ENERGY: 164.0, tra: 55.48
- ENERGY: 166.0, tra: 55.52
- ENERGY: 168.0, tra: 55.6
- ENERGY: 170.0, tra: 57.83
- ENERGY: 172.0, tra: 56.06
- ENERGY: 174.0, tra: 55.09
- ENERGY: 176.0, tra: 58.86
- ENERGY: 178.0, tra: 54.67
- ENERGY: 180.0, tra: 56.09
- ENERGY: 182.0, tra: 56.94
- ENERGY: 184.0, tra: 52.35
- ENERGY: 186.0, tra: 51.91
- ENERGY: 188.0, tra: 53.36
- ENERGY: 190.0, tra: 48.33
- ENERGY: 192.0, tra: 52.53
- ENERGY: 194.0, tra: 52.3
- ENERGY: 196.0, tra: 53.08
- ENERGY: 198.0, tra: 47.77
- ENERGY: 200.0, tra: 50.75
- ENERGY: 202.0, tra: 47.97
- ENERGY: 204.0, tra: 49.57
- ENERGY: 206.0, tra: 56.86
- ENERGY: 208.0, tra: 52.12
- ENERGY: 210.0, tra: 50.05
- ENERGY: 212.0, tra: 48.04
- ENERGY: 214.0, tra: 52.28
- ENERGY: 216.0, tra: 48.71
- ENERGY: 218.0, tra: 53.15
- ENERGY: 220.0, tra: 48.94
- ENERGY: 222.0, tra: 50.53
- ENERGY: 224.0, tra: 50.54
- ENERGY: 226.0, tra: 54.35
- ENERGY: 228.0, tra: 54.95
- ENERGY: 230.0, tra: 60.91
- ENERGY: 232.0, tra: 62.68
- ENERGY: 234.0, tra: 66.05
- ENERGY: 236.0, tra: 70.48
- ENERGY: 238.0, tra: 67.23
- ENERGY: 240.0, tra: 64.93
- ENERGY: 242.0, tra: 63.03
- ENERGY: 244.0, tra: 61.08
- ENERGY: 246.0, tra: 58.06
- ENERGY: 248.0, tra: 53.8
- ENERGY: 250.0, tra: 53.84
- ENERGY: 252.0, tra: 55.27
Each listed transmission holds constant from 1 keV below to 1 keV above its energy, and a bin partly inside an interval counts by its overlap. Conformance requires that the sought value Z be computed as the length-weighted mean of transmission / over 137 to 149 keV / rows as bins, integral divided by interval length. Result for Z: 53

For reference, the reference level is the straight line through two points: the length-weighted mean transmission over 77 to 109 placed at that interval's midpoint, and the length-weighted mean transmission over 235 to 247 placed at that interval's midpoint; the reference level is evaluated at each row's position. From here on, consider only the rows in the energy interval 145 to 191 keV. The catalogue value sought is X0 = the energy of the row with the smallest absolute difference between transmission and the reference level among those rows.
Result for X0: 160.0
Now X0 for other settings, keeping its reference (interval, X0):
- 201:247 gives 240.0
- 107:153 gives 124.0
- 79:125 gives 94.0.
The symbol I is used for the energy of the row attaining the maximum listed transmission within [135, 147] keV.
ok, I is 136.0 keV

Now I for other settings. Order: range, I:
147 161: 160.0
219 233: 232.0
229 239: 236.0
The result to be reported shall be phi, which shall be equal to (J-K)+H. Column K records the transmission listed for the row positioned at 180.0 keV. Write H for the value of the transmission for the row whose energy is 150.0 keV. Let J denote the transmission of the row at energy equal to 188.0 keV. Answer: 50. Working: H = 53.09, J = 53.36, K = 56.09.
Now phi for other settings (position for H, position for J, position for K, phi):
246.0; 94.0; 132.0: 64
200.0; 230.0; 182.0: 55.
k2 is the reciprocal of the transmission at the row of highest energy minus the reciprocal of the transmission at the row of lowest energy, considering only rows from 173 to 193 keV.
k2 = 0.001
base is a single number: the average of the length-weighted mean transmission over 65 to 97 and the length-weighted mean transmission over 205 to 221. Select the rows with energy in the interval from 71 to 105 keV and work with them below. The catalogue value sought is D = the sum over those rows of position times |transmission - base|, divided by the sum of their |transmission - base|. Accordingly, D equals 88.0 keV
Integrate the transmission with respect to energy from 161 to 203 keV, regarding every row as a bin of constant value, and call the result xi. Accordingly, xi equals 2260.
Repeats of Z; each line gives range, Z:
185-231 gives 52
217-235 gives 56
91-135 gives 54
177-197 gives 53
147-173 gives 56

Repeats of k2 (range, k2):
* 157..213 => 0.004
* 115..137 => -0.002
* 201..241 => -0.005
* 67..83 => -0.005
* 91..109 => 0.005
